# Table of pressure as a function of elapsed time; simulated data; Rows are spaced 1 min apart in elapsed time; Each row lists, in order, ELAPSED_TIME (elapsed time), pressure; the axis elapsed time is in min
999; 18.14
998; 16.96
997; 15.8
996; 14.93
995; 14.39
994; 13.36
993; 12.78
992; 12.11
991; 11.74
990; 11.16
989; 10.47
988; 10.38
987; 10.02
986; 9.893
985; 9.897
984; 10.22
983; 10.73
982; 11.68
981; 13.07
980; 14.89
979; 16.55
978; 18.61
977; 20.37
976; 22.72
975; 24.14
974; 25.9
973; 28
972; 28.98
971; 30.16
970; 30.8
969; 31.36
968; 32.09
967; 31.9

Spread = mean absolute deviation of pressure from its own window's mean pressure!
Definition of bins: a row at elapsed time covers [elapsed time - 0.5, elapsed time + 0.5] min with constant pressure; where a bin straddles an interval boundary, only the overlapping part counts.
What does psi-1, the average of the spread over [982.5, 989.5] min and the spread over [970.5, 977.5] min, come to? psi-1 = 1.56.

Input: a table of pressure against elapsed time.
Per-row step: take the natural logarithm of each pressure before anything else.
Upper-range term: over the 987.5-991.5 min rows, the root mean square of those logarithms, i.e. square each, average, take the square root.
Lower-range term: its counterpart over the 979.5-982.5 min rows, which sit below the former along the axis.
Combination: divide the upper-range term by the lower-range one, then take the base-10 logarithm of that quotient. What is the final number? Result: -0.03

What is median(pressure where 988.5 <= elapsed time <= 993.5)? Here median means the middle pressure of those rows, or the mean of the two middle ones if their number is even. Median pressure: 12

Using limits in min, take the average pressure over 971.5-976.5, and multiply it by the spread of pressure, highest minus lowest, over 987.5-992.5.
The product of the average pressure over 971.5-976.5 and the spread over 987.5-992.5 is 45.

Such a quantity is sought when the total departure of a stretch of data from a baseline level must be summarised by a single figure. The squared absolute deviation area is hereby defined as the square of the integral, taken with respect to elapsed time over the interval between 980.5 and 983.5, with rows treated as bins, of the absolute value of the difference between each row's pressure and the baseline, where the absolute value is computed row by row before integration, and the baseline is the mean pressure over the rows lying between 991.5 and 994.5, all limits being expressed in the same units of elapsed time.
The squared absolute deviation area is 12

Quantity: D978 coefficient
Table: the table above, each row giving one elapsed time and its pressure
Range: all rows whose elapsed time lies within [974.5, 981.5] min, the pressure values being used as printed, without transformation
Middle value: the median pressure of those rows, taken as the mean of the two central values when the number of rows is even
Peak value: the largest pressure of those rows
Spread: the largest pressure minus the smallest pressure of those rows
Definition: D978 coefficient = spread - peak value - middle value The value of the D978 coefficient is -32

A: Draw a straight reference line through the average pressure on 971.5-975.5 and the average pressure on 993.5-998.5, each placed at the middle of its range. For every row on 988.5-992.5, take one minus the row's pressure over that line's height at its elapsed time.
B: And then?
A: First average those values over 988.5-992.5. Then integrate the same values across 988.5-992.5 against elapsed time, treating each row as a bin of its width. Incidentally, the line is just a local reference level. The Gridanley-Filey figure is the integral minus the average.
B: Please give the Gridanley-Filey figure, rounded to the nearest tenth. 1.1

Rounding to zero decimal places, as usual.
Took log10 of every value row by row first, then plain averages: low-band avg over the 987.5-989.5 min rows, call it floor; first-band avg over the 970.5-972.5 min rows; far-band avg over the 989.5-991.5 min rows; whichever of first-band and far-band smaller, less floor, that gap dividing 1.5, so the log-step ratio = 37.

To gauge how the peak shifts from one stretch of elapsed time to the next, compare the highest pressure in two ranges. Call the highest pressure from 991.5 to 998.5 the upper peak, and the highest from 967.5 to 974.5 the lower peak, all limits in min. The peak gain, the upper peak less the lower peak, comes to -15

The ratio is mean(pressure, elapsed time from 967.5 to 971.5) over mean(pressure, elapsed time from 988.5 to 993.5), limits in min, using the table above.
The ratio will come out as 2.67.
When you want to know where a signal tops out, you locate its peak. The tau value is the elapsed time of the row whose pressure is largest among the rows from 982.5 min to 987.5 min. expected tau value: 983 min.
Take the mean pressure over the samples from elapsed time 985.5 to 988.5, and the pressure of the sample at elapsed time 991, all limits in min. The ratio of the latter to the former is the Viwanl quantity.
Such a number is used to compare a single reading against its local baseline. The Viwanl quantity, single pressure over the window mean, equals 1.16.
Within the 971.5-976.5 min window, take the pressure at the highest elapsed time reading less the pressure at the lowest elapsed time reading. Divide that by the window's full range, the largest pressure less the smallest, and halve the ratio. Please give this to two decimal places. -0.50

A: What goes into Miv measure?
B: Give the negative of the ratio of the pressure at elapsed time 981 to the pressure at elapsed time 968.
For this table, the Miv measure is -0.41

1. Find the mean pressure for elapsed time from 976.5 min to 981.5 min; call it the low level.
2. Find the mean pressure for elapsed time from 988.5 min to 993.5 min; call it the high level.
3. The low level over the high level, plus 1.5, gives 2.9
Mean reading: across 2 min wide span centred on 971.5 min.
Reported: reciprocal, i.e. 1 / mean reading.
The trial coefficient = 0.034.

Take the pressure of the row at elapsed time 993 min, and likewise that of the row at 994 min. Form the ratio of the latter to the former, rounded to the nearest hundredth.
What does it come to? 1.05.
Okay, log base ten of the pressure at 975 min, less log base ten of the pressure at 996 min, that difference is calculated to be 0.21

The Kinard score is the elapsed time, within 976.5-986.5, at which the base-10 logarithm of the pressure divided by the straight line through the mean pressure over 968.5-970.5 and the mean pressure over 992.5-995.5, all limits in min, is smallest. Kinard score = 984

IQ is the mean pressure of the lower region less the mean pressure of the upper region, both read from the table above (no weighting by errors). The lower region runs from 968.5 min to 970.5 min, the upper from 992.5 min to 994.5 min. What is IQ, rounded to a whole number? 18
